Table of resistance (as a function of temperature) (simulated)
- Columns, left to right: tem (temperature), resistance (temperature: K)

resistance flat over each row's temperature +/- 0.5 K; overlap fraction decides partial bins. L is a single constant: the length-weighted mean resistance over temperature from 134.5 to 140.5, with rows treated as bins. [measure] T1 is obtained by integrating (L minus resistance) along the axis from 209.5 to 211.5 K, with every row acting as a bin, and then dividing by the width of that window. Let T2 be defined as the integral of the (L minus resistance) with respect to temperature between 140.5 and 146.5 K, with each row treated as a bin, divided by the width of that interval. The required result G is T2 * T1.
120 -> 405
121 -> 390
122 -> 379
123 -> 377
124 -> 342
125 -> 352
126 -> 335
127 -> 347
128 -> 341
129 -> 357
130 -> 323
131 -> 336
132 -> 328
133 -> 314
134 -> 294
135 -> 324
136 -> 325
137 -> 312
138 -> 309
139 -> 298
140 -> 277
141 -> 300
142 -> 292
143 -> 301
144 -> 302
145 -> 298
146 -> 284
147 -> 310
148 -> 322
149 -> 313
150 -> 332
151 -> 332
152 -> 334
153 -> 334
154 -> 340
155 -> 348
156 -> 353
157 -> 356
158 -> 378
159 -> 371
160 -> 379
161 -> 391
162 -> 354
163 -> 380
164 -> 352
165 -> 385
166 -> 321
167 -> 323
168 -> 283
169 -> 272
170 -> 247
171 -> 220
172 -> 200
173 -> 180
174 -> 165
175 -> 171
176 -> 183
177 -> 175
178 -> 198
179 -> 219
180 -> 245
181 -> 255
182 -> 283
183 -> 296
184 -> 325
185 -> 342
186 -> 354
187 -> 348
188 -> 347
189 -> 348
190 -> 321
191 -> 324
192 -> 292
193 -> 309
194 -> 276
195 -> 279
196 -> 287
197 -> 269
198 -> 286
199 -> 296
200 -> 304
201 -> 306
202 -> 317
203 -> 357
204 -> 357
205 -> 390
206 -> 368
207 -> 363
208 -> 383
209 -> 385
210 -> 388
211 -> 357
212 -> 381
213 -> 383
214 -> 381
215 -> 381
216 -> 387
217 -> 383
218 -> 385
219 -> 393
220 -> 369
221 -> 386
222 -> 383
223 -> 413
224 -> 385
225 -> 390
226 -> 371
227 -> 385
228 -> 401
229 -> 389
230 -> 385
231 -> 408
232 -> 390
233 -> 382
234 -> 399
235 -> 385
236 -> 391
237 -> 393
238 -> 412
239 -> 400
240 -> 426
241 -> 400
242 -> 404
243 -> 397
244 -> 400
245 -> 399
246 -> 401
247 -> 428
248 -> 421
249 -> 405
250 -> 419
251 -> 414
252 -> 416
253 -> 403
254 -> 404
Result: -737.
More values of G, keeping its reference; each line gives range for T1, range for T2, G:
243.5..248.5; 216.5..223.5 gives 8177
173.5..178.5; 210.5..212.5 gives -7940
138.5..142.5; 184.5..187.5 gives -638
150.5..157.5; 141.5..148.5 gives -217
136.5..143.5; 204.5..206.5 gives -649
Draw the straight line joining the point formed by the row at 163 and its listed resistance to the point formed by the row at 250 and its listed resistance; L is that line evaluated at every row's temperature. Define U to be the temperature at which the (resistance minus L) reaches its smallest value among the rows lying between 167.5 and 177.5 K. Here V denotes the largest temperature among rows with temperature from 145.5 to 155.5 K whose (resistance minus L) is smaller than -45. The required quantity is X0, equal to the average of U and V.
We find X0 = 161.5 K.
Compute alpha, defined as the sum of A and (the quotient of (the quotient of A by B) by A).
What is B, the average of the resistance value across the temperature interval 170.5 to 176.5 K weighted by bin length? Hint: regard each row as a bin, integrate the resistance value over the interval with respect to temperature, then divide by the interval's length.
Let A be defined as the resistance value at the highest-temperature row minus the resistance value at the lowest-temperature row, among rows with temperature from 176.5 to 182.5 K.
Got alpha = 108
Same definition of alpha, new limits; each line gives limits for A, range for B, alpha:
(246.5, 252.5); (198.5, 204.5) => -12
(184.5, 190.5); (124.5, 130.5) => -21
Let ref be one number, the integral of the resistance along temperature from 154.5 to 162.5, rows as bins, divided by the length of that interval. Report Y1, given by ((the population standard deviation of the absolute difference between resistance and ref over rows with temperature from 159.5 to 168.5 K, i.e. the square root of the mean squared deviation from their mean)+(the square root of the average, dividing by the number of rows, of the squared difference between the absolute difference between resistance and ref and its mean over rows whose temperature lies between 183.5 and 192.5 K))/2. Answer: 21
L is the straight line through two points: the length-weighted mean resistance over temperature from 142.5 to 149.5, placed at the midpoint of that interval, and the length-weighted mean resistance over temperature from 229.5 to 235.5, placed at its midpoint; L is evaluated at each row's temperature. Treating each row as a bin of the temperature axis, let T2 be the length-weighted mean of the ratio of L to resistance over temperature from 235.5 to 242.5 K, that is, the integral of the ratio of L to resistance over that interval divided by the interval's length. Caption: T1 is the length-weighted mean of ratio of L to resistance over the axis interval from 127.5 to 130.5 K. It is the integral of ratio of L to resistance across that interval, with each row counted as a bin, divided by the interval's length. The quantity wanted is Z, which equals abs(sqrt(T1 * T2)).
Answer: 0.91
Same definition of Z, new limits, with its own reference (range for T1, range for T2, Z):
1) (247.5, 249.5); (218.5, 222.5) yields 0.99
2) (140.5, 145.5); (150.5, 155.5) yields 0.96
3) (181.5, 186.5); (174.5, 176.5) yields 1.43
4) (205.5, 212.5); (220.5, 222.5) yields 0.99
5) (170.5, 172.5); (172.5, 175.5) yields 1.75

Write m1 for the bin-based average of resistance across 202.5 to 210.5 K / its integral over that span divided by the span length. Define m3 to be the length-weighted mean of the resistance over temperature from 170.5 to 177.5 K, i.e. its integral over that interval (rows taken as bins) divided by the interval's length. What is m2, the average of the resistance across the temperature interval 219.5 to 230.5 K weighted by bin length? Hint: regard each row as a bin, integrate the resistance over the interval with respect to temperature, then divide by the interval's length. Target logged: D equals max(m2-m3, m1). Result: 374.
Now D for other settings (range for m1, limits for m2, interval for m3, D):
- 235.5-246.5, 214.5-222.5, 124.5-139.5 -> 402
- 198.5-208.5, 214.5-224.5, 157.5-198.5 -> 344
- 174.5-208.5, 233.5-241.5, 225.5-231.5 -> 299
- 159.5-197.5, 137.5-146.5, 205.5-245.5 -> 287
